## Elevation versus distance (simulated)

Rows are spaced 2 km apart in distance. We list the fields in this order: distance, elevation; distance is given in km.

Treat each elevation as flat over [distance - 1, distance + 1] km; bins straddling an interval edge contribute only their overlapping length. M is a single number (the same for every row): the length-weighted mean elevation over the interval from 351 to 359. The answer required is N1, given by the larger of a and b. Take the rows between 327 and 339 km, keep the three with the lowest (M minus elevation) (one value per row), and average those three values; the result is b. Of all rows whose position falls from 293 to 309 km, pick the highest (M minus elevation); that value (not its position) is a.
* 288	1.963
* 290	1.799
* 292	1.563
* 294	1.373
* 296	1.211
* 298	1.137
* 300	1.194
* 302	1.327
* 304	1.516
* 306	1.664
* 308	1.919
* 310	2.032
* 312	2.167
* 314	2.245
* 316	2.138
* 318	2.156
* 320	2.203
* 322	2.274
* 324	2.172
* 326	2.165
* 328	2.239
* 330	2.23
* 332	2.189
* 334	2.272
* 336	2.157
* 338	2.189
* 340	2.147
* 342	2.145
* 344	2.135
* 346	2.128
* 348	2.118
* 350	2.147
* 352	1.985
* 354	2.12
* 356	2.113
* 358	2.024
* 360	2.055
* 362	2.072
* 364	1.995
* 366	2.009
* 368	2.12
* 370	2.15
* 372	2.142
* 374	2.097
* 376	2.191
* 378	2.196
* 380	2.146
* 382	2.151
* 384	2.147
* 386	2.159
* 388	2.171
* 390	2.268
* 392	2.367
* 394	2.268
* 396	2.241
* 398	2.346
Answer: 0.92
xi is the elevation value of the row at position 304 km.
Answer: 1.516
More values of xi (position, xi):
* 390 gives 2.268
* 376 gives 2.191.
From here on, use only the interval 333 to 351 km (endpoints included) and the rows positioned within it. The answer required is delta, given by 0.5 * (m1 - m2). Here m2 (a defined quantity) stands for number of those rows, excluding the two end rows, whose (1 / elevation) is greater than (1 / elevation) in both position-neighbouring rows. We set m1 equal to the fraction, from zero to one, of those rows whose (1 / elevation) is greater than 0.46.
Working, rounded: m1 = 0.78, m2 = 2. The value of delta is -0.6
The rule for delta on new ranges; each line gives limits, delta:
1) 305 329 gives -0.7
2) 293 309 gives 0.0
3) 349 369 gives -1.0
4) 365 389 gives -1.1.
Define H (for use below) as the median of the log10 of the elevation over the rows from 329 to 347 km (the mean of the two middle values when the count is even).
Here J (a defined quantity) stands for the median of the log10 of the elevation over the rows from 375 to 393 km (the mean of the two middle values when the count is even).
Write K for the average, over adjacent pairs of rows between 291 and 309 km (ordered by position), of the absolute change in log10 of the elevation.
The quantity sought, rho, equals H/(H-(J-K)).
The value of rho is 8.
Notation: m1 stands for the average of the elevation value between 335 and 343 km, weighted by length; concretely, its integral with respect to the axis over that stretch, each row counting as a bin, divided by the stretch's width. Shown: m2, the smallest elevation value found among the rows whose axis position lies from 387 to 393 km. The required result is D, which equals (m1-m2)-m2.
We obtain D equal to -2.18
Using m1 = 2.16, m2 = 2.171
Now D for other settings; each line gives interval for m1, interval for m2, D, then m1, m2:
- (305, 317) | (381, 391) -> -2.27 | 2.03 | 2.147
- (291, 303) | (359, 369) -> -2.69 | 1.30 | 1.995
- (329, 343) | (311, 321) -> -2.09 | 2.19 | 2.138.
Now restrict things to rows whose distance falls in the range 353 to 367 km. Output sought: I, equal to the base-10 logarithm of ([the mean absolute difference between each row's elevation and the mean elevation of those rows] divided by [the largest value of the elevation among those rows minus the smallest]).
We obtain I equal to -0.499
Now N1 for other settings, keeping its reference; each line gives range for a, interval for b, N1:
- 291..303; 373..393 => 0.92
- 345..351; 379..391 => -0.06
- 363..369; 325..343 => 0.07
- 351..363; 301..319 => 0.08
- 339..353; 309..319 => 0.08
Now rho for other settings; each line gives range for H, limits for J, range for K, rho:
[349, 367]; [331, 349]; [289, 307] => 12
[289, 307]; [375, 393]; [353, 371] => -1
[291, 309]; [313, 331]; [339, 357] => -1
